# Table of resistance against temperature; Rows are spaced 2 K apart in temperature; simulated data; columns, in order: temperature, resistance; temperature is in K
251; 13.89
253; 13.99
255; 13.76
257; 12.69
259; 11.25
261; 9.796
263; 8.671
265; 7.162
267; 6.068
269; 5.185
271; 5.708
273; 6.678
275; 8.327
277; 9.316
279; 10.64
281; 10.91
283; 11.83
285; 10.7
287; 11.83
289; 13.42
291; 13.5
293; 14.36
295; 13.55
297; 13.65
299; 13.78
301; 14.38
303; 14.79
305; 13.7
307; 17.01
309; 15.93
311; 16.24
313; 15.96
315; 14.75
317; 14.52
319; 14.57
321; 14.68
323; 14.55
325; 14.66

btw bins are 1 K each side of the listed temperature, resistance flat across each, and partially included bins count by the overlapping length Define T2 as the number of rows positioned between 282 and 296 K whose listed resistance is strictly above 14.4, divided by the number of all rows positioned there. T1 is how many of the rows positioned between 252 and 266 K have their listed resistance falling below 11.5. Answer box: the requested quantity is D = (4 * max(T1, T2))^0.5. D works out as 4.0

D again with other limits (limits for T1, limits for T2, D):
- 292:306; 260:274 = 0.0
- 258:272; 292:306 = 5.3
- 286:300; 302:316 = 1.9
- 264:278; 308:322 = 5.3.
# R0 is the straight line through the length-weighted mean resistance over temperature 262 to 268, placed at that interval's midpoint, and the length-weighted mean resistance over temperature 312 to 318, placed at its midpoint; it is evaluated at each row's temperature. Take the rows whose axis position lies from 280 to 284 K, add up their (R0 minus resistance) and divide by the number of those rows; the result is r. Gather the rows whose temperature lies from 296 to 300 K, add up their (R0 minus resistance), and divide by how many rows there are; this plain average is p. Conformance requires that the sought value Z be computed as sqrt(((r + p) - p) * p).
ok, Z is 1.4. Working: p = -1.3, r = -1.43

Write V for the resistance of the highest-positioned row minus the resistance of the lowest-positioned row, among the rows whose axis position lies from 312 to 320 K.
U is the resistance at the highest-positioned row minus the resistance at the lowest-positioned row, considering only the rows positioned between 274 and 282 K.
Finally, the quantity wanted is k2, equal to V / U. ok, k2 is -1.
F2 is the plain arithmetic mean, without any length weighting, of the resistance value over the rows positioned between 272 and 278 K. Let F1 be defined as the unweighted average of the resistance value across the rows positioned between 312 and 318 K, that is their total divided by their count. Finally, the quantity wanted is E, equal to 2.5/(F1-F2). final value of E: 0.4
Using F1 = 15.1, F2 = 8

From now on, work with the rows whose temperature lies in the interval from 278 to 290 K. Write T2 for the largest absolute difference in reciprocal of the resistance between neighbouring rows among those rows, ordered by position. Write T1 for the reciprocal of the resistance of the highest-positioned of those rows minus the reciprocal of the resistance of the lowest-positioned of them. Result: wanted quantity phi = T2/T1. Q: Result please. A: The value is -0.5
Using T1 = -0.019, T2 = 0.010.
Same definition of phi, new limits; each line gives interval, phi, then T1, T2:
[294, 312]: -1.2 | -0.012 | 0.014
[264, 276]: -1.5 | -0.020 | 0.030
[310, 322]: 0.8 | 0.007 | 0.005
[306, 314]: 1.0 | 0.004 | 0.004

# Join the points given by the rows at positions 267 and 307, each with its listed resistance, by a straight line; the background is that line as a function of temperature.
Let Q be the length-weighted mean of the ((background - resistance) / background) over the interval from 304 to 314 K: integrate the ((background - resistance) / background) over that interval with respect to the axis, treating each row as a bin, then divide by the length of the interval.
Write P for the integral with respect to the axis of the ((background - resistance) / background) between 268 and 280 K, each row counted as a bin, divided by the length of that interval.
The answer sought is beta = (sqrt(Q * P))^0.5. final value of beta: 0.28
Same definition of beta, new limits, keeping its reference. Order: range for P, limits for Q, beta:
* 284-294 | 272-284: 0.23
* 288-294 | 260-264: 0.54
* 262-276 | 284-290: 0.23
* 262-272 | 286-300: 0.23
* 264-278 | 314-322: 0.29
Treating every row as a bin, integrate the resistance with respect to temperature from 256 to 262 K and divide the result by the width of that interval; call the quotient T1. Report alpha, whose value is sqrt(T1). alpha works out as 3.4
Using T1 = 11.2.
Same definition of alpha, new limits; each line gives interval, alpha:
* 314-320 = 3.8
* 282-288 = 3.4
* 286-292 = 3.6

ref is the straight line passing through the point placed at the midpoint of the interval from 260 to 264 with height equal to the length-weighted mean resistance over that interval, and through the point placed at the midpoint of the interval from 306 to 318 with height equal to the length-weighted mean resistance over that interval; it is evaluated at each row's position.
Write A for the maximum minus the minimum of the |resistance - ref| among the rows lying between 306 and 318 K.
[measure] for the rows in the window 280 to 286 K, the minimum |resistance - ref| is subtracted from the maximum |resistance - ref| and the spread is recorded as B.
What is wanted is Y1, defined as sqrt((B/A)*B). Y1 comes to 1.0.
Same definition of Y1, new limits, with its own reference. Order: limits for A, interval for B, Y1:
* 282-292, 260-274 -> 3.6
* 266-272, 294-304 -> 0.2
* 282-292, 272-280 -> 2.7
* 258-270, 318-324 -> 0.3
